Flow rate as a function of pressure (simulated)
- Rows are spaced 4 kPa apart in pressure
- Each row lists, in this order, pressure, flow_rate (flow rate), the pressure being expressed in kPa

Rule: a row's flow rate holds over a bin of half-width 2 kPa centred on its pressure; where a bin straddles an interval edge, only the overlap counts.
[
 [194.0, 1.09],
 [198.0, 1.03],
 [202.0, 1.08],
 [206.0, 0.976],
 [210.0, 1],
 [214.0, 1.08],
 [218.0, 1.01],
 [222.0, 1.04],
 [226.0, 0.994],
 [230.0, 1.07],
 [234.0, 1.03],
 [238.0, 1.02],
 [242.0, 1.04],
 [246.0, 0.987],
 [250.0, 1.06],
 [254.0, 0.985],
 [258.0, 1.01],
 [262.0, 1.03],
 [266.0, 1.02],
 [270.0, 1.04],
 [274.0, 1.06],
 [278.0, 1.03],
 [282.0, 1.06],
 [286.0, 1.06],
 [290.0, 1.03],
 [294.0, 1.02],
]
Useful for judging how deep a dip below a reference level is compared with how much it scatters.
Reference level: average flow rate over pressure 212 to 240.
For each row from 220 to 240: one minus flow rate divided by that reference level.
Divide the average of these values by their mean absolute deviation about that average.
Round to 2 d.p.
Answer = 0.21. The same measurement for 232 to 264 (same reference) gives 0.74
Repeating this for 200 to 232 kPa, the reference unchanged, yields 0.10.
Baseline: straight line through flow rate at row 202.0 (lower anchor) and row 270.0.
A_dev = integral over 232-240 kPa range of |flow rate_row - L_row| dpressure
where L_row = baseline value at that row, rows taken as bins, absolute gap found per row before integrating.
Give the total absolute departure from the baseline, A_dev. 0.28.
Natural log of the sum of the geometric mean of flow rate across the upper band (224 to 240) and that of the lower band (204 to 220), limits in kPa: 0.715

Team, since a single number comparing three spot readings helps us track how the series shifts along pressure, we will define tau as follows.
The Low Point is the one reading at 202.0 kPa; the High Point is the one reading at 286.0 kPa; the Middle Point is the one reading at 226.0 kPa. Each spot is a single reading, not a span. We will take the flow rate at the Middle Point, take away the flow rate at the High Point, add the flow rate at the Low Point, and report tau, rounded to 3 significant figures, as 1.01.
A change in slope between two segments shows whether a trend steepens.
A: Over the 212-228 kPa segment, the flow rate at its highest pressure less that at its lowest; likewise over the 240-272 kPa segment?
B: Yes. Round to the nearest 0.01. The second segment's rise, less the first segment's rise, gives 0.09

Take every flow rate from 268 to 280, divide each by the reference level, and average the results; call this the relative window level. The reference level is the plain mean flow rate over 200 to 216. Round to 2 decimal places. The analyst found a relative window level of 1.01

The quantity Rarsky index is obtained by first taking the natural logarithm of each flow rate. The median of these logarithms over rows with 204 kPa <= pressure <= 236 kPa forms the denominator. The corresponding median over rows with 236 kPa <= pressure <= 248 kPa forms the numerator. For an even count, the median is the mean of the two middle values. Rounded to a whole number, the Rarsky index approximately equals 1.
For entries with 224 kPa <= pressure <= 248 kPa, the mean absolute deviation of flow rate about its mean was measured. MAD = 0.023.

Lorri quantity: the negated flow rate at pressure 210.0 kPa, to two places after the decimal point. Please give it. -1.00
